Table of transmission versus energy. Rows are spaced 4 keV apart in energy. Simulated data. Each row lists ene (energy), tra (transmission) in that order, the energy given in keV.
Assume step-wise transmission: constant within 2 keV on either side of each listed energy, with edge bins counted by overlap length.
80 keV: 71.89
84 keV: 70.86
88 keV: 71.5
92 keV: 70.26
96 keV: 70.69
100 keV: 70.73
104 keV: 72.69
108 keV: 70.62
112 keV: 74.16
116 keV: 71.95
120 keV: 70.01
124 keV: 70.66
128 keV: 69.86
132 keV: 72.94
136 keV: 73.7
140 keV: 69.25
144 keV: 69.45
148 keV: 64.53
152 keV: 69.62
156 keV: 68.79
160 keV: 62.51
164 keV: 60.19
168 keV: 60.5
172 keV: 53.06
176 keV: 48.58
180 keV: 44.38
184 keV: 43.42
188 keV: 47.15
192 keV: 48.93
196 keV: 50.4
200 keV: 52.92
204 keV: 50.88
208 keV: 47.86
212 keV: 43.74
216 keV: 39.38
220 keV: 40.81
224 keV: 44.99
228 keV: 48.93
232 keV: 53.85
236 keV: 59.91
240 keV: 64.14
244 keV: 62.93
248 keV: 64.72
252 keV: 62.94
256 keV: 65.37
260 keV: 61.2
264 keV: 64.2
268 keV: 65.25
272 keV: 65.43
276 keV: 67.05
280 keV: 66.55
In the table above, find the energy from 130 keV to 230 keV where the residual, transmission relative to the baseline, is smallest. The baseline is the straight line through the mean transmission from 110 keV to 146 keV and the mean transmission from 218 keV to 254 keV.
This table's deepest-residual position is 184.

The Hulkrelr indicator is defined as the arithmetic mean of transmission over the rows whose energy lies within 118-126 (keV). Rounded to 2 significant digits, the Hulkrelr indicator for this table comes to 70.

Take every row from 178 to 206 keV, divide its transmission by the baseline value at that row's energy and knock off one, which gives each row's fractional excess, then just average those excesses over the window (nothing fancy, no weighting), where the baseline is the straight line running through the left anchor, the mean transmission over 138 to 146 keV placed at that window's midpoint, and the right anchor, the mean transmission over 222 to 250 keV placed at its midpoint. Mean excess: -0.23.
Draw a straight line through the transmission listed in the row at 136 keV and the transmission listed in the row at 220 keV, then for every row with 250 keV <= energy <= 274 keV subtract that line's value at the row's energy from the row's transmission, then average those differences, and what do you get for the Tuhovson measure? 40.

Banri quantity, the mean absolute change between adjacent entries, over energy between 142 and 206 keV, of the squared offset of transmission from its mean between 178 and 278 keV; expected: 49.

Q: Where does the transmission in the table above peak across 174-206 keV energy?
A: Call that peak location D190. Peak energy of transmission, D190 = 200 keV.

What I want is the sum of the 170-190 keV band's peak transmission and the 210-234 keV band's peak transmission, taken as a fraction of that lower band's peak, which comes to 2.01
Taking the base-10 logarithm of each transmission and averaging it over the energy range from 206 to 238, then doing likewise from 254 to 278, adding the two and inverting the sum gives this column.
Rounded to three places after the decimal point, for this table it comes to 0.287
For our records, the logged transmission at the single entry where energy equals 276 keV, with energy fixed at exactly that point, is 67.05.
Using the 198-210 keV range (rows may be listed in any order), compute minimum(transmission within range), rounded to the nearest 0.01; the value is 47.86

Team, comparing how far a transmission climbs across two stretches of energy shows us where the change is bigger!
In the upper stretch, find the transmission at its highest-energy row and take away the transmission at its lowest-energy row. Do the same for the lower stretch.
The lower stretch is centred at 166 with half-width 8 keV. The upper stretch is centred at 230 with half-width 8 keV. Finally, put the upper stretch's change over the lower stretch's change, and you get -1.6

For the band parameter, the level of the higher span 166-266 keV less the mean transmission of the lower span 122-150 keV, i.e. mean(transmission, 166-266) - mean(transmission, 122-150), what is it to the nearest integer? -17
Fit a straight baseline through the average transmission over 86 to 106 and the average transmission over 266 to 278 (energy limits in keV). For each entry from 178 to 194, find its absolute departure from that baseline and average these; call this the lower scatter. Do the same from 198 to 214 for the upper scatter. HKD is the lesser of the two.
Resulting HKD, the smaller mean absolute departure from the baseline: 19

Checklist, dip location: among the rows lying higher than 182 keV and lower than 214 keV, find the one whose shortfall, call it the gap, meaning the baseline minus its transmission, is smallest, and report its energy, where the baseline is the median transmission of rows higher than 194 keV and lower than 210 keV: 200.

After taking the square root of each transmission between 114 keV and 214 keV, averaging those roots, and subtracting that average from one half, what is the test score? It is -7.18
